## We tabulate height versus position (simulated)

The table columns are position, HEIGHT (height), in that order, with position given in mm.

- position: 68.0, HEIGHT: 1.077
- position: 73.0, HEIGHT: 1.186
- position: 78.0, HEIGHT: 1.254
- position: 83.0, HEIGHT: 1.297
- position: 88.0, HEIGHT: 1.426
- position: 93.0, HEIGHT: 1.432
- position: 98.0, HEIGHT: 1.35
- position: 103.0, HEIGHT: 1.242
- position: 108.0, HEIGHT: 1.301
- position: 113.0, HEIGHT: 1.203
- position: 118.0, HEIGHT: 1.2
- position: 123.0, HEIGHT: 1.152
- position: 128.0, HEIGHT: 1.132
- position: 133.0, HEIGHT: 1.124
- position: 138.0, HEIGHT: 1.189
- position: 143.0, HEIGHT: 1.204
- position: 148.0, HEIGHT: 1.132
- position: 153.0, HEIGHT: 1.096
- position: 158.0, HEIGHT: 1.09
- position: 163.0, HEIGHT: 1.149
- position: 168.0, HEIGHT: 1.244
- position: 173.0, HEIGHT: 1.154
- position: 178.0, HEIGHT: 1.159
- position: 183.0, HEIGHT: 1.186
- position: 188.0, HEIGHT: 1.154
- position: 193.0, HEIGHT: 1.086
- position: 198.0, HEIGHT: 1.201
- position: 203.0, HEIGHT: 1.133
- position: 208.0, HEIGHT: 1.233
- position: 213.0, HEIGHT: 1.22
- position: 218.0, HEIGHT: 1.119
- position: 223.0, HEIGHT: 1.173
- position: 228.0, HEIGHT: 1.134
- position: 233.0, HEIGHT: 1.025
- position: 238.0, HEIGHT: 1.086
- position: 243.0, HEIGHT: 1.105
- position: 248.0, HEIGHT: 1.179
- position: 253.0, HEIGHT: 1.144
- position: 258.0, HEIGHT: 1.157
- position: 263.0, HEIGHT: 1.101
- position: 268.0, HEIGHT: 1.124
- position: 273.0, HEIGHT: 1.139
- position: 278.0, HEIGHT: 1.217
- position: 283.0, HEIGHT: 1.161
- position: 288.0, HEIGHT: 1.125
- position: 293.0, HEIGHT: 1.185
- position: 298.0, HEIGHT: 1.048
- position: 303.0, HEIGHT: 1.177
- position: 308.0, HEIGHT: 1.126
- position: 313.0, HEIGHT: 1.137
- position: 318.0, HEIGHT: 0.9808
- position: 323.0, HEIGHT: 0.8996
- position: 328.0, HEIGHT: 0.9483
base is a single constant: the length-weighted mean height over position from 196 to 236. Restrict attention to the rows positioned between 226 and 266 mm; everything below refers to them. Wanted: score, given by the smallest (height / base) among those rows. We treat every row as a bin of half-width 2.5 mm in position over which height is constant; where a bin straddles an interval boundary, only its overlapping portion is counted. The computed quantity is 0.889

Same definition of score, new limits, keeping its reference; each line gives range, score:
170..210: 0.942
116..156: 0.950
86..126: 0.999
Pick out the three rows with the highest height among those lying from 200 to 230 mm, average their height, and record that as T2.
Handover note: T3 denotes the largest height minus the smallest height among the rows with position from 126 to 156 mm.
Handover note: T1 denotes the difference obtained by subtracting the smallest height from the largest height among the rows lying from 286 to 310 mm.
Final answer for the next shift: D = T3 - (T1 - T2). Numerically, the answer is 1.18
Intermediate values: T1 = 0.137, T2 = 1.21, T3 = 0.108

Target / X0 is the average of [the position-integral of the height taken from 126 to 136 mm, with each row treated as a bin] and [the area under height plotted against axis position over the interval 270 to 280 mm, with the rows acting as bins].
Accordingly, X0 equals 12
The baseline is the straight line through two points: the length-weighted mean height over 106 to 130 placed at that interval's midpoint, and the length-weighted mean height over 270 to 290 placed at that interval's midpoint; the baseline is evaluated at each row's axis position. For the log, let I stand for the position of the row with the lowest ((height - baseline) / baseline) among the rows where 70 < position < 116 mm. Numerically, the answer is 73.0 mm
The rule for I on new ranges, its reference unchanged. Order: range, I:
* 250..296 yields 263.0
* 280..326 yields 323.0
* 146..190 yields 158.0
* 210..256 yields 233.0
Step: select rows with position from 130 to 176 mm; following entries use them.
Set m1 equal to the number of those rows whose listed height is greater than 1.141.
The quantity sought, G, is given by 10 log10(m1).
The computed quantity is 7.0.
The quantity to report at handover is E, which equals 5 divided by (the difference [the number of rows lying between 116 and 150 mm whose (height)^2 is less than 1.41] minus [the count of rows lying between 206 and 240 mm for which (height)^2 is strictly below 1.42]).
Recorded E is -5.0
